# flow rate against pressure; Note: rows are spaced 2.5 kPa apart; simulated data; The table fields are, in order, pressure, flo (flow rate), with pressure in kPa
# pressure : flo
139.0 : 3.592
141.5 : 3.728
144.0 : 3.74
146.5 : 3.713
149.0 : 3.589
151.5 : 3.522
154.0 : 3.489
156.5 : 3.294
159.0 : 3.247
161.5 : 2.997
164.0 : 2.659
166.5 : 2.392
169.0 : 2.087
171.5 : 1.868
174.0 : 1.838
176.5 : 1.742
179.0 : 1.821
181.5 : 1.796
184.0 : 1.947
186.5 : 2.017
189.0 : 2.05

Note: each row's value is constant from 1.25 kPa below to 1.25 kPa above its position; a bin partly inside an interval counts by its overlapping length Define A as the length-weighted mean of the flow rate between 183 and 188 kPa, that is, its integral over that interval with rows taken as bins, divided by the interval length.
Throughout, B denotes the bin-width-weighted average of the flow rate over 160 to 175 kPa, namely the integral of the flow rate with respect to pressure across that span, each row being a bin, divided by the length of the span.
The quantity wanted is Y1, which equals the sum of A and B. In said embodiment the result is 4.3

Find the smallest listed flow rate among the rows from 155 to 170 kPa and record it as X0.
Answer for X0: 2.087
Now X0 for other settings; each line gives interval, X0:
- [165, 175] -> 1.838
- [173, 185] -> 1.742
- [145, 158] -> 3.294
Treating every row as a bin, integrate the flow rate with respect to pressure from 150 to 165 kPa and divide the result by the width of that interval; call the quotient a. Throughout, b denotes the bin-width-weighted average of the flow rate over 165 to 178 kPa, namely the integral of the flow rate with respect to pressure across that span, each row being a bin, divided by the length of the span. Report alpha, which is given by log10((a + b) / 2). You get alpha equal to 0.42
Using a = 3.2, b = 2.0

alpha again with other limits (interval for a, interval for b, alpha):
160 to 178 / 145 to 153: 0.47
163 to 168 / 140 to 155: 0.49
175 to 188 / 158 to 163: 0.39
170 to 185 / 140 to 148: 0.44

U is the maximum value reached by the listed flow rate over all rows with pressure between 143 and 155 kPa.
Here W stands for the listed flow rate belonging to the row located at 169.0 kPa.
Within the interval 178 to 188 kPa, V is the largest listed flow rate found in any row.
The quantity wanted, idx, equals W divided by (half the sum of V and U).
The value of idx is 0.73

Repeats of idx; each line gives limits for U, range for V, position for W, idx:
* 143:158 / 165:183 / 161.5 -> 0.98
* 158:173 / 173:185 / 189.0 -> 0.79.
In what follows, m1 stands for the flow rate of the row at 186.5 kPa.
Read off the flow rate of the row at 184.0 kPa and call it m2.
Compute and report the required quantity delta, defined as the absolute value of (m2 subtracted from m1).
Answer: 0.1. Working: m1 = 2.017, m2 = 1.947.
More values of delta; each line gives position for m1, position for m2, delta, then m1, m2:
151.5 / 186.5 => 1.5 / 3.522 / 2.017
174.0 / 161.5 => 1.2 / 1.838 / 2.997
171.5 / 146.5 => 1.8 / 1.868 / 3.713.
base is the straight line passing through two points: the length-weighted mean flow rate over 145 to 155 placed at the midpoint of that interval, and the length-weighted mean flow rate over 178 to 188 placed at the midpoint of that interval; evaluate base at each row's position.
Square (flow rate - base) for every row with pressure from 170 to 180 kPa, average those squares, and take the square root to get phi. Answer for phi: 0.5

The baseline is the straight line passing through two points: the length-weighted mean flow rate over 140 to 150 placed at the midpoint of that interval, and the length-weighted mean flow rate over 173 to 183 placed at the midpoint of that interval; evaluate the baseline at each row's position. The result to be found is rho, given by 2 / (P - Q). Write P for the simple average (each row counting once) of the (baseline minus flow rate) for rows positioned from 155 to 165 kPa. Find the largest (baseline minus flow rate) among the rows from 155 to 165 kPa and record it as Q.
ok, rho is -11.4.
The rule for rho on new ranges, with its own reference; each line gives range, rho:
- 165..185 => -7.1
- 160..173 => -8.1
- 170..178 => -21.9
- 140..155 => -7.7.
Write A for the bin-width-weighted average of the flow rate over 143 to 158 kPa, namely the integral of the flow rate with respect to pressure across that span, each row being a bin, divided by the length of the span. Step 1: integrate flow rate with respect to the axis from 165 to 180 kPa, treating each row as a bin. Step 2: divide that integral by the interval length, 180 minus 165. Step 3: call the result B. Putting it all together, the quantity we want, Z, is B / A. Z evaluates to 0.6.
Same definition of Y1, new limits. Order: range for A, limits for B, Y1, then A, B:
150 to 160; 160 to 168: 6.1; 3.4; 2.7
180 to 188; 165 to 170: 4.2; 1.9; 2.3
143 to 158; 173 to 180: 5.3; 3.5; 1.8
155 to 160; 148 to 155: 6.8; 3.3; 3.5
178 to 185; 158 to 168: 4.6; 1.9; 2.8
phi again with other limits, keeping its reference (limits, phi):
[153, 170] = 0.3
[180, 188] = 0.2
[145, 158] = 0.1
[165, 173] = 0.5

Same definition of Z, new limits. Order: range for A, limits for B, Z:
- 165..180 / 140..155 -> 1.8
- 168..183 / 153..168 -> 1.6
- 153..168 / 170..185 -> 0.6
